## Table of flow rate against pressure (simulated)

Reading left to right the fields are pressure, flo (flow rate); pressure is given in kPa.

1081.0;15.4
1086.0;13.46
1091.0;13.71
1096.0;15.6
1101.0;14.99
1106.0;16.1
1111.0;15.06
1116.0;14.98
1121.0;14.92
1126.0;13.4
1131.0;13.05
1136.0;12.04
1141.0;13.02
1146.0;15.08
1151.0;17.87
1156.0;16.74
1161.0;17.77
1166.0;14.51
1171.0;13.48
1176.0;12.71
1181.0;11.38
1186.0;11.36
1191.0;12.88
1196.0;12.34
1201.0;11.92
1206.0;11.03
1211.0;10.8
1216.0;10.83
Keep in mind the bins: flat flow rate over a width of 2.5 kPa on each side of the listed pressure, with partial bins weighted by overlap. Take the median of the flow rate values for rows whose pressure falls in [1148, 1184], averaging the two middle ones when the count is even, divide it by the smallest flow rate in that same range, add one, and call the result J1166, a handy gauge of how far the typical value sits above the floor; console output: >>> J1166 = 2.28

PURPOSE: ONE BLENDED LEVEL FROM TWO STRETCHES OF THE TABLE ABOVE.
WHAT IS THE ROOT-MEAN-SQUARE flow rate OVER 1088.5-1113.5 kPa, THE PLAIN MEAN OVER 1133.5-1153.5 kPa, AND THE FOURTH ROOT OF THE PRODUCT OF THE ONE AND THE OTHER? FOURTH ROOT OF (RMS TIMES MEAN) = 3.85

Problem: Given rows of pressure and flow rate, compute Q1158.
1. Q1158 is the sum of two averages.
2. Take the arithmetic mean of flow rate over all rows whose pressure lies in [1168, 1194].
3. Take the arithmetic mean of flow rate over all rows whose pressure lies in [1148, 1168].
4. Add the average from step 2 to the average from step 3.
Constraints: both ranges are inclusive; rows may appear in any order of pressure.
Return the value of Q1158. 29.1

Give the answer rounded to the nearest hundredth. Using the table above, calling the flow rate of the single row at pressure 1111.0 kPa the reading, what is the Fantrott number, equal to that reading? 15.06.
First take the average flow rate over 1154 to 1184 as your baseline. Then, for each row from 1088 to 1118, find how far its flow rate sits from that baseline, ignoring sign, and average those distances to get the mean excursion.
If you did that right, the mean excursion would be 0.9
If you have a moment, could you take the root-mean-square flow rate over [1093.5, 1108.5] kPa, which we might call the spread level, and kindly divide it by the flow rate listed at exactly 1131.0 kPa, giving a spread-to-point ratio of 1.19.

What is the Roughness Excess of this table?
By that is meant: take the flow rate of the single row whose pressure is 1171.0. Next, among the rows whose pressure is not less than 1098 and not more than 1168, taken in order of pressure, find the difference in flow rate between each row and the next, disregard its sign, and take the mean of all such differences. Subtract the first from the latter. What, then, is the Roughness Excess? -12.2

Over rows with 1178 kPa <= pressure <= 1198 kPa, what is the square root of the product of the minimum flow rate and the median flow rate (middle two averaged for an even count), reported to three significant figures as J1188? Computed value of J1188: 11.6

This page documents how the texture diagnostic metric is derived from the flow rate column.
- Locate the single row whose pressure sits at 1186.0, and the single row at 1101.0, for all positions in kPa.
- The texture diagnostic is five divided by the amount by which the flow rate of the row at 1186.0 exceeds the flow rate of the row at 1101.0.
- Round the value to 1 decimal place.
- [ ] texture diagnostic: -1.4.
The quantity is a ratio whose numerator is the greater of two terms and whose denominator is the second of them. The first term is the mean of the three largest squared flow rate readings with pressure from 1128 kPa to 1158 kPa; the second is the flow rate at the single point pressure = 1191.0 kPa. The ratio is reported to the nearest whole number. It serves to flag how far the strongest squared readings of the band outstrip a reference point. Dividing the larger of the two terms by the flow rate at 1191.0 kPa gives 21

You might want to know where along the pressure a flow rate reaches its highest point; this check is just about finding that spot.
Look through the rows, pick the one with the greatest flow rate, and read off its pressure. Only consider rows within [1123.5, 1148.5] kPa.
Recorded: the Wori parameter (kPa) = 1146.0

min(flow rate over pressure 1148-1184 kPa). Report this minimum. 11.38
